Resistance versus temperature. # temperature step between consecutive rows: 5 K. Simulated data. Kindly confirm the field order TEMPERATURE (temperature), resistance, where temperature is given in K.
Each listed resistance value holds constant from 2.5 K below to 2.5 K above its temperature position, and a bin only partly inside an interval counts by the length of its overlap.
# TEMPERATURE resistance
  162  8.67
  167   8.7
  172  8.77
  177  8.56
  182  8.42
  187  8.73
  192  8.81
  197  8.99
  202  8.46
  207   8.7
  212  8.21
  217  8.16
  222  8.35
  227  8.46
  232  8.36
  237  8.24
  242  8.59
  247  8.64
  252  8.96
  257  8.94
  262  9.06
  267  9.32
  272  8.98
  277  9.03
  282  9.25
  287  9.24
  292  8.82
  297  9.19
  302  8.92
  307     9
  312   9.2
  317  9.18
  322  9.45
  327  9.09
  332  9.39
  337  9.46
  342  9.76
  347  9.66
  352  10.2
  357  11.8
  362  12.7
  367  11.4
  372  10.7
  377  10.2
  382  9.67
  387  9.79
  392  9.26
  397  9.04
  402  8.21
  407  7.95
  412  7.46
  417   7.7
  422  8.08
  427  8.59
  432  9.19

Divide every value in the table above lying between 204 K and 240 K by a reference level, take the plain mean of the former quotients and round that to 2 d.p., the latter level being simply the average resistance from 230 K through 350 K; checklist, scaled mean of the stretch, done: 0.92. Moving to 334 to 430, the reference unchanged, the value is 1.05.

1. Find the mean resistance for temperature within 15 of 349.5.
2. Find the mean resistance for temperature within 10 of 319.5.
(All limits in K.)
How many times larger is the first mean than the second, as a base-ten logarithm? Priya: 0.06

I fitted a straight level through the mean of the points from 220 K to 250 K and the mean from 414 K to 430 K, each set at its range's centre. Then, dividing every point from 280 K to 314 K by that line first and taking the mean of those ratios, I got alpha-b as 1.09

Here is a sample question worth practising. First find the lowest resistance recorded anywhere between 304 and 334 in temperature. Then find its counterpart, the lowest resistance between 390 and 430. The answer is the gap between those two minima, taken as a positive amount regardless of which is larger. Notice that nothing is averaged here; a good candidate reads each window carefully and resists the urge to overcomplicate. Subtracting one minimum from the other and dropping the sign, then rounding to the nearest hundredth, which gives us 1.54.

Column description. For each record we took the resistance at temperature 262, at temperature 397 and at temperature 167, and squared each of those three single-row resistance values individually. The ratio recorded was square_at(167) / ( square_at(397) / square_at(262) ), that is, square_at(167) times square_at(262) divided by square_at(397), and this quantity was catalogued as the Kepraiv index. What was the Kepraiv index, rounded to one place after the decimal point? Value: 76.0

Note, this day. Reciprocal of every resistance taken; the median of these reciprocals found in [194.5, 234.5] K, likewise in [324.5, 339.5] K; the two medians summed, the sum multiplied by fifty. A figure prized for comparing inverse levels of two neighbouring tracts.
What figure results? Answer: 11.3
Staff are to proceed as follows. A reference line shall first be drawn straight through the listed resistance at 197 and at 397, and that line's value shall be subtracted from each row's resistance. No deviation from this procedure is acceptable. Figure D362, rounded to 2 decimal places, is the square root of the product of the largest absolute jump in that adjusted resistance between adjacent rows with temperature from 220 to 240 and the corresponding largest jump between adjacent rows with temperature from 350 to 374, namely 0.44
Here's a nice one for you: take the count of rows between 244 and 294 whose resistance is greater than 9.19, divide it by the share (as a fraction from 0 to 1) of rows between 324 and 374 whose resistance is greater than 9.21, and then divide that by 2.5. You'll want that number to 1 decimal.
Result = 1.3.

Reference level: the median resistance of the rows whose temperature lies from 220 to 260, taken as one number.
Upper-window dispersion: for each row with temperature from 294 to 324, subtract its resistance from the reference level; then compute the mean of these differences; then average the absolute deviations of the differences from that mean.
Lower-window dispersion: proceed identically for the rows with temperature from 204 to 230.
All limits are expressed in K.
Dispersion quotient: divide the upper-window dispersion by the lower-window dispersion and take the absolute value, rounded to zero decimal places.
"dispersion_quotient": 1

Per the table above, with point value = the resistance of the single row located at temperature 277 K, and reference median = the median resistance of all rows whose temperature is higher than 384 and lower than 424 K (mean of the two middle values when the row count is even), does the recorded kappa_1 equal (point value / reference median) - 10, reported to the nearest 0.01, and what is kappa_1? -8.89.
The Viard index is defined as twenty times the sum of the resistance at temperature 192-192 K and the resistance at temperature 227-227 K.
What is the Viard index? 345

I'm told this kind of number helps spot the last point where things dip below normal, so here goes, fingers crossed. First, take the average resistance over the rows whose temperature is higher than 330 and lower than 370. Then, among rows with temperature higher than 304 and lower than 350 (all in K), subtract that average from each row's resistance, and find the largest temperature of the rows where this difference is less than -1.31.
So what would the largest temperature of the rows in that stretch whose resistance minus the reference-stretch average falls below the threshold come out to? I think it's 327 K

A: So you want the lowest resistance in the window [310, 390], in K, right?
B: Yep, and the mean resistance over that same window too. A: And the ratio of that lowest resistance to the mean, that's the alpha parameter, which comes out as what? 0.900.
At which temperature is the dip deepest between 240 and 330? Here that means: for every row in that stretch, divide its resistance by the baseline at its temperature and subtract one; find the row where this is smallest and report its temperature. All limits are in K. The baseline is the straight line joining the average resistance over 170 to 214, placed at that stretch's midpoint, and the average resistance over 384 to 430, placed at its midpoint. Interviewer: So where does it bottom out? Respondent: 242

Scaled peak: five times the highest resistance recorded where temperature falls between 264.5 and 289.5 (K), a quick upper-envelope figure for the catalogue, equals 46.6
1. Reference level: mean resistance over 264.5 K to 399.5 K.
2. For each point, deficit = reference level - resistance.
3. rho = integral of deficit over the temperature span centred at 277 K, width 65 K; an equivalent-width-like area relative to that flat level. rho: 43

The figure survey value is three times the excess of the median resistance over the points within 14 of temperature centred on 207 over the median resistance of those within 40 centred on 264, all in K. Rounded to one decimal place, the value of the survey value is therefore -1.6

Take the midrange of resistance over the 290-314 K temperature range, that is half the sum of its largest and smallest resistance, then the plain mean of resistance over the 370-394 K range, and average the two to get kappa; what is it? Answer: 9.47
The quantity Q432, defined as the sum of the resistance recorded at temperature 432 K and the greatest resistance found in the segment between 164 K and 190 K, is 18.0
